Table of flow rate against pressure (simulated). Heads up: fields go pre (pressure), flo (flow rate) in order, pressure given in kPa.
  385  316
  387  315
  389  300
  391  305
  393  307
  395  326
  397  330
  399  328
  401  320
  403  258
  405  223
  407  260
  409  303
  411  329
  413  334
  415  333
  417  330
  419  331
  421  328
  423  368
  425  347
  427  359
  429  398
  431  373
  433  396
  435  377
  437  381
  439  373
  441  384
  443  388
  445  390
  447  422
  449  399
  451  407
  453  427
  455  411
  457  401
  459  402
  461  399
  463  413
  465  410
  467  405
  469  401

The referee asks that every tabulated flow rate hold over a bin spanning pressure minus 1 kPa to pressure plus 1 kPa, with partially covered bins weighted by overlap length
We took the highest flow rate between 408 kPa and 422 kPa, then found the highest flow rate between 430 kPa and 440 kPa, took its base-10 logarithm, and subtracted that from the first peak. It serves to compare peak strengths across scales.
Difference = 331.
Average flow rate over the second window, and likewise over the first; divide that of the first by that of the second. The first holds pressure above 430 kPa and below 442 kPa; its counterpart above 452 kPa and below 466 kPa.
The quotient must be 0.93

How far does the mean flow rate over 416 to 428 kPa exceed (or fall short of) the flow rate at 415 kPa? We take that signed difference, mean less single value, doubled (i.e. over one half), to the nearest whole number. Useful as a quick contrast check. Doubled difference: 22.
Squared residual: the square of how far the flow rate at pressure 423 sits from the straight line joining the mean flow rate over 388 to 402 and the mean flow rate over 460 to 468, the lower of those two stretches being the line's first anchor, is 220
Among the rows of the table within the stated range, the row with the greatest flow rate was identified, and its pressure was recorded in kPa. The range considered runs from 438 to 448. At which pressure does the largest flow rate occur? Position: 447 kPa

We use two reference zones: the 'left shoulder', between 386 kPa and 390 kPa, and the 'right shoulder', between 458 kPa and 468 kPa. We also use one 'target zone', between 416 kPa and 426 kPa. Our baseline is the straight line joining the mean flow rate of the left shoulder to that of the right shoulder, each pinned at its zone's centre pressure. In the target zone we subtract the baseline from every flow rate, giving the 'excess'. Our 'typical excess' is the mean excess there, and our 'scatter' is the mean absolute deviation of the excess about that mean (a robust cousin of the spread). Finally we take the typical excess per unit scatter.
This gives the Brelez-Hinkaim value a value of -1.0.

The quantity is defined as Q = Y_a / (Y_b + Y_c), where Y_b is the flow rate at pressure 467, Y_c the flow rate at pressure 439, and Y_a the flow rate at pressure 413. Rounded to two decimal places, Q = 0.43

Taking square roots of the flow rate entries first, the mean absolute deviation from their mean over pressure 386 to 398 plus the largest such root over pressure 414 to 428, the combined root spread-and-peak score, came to 19.5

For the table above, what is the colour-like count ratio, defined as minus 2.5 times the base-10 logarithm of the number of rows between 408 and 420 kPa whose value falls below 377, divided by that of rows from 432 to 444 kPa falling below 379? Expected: -1.2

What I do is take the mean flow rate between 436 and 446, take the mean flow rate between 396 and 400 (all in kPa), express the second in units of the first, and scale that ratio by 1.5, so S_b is 1.29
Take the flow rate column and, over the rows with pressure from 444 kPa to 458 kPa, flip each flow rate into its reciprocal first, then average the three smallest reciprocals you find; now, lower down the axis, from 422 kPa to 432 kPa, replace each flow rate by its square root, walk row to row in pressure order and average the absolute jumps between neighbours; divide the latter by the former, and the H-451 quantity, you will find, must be 264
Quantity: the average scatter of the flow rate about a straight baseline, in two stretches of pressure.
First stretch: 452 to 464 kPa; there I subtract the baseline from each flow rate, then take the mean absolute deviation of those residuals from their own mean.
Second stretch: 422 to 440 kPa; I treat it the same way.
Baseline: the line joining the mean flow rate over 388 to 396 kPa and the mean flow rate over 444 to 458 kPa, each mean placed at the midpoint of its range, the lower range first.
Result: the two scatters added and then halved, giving 11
